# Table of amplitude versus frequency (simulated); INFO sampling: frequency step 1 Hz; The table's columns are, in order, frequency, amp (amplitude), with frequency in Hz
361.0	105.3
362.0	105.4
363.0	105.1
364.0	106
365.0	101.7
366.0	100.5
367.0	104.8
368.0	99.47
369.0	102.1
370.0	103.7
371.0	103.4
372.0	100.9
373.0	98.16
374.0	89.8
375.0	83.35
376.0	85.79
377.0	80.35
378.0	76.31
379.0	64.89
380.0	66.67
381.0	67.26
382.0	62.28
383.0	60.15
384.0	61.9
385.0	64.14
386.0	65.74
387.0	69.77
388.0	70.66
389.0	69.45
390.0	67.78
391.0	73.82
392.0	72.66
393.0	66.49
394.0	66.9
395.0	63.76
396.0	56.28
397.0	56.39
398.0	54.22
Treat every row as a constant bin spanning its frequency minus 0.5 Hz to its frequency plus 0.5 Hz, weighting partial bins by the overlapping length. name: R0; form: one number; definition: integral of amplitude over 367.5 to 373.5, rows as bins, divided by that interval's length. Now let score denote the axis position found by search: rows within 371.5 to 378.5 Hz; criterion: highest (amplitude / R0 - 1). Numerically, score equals 372.0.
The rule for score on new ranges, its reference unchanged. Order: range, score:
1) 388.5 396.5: 391.0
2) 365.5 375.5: 367.0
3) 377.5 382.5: 378.0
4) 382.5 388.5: 388.0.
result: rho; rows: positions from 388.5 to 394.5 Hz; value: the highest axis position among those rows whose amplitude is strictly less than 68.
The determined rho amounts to 394.0 Hz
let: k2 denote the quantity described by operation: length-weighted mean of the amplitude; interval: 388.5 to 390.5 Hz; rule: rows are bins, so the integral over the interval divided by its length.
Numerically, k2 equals 69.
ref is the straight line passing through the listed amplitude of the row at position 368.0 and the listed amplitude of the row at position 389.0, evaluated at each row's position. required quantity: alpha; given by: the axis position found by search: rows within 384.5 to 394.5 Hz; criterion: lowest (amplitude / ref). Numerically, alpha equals 385.0 Hz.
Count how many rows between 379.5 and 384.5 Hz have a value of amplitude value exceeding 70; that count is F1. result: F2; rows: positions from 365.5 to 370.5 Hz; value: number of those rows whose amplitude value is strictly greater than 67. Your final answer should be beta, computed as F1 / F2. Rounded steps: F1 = 0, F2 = 5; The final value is 0.00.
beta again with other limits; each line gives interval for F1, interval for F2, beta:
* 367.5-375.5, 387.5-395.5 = 1.60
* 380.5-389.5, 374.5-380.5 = 0.25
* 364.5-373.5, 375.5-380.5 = 3.00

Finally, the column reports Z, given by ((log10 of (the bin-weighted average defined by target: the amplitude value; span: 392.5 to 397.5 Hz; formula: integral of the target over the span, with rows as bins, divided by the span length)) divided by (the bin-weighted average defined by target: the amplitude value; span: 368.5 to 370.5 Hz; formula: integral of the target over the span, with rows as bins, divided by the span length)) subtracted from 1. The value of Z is 0.983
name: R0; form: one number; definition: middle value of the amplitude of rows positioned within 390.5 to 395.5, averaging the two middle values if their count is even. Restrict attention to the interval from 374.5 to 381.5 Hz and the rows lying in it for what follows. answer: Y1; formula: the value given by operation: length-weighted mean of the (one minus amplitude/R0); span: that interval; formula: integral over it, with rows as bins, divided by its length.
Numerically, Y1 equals -0.12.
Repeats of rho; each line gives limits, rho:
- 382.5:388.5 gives 386.0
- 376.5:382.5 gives 382.0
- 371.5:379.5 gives 379.0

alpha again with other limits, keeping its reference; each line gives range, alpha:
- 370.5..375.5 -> 375.0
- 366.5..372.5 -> 368.0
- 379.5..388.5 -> 383.0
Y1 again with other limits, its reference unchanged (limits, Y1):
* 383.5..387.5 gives 0.02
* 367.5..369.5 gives -0.51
